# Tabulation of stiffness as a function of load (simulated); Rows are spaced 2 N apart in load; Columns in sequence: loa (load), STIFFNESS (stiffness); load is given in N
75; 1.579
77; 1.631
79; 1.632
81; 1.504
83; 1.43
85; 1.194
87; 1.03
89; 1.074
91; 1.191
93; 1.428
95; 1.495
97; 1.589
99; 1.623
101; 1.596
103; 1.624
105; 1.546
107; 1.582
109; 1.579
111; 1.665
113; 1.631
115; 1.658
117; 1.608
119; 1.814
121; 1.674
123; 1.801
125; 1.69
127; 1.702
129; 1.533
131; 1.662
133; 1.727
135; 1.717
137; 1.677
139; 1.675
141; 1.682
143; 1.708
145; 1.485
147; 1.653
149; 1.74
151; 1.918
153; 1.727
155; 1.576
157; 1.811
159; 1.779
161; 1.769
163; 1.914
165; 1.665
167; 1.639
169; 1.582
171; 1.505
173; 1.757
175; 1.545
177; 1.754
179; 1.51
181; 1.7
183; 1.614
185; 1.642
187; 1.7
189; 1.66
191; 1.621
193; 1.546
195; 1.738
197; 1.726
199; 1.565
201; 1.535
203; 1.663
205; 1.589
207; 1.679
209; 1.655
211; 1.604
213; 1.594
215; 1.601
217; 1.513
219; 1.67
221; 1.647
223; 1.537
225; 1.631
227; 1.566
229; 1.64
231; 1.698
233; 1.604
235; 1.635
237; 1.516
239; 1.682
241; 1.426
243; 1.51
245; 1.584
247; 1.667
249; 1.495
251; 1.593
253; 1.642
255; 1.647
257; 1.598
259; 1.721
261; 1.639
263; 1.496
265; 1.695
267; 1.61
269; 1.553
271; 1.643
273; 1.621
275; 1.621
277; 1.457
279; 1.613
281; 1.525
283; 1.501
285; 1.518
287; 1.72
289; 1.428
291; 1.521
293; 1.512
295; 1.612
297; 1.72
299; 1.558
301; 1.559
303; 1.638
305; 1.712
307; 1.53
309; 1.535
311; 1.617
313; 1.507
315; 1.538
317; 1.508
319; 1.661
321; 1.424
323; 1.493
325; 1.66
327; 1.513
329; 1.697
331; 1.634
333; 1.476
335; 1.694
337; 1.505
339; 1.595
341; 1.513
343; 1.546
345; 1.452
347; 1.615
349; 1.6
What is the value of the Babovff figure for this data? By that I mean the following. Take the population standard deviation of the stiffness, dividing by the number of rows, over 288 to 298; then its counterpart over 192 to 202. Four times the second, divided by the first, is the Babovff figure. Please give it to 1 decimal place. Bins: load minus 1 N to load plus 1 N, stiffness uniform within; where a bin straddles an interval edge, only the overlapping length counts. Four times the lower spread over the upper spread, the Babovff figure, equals 3.6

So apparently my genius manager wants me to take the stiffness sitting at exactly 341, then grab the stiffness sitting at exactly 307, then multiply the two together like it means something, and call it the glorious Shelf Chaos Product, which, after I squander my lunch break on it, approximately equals 2.31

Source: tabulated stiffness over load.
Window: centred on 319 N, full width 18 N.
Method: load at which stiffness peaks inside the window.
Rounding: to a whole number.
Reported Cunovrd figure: 319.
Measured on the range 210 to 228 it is 219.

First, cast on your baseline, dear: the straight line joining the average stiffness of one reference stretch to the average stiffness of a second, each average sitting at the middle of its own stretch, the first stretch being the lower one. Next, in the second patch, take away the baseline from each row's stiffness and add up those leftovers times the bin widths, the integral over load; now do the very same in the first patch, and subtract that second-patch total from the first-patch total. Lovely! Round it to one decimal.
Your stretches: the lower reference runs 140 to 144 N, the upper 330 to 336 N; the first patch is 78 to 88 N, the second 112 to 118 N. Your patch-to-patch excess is -3.2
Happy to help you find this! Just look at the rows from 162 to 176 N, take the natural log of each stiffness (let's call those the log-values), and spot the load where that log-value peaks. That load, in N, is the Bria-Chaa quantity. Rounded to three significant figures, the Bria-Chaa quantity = 163 N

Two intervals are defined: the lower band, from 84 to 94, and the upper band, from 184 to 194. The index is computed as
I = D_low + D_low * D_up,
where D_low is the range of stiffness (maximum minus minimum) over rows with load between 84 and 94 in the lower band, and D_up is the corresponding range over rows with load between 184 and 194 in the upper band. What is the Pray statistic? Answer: 0.46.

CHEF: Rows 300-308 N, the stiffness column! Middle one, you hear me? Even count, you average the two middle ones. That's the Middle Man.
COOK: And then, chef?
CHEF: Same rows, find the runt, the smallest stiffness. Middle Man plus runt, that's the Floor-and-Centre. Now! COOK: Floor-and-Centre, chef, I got 3.13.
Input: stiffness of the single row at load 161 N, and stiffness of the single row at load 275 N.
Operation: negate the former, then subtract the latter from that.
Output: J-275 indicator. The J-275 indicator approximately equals -3.39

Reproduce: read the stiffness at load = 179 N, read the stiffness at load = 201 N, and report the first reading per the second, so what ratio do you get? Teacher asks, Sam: 0.98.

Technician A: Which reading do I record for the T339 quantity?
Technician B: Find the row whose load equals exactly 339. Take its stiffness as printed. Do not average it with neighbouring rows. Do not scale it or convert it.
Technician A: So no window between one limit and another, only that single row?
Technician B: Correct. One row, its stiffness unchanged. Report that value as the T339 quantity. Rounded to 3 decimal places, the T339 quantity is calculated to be 1.595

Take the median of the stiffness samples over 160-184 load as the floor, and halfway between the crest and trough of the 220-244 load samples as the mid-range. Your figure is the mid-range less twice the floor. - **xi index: -1.74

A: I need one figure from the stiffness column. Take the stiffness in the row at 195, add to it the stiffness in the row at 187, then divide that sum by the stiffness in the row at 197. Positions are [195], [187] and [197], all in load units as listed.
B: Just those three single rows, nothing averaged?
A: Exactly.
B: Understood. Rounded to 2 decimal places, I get 1.99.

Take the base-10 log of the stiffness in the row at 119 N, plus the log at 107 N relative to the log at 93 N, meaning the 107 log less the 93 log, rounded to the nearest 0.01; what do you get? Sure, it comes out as 0.30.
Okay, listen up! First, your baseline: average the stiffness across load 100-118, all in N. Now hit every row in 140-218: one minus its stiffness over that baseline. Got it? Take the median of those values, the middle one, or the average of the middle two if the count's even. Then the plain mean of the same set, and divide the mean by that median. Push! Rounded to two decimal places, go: 1.07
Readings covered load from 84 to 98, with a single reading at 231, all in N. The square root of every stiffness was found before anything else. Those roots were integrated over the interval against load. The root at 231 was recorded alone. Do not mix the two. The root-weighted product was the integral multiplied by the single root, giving 20.6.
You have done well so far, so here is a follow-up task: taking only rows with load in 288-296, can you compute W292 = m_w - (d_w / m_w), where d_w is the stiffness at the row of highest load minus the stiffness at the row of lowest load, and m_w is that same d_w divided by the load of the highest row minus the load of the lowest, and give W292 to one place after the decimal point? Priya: -6.0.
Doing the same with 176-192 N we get -14.0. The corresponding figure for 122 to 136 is -12.0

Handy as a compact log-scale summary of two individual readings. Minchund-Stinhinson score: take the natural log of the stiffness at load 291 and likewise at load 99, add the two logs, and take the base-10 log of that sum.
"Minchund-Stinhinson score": -0.044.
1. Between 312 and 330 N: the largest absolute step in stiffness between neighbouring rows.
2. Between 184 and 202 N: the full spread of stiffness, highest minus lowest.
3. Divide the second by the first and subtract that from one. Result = 0.1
